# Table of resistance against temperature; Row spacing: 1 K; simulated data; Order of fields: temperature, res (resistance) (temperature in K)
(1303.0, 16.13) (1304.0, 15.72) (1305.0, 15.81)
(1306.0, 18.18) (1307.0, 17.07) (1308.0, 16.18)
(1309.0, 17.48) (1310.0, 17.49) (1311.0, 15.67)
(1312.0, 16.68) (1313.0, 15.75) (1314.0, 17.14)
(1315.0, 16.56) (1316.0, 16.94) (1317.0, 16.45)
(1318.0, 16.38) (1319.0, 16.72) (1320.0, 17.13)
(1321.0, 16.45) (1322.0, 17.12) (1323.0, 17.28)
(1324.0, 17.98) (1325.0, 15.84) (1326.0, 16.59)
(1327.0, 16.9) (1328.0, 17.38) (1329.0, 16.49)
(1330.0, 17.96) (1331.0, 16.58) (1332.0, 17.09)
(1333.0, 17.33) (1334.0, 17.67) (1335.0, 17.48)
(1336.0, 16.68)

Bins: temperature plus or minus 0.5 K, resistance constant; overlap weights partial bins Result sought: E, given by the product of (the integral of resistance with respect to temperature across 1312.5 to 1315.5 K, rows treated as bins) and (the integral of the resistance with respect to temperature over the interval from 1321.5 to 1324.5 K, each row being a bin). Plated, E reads 2590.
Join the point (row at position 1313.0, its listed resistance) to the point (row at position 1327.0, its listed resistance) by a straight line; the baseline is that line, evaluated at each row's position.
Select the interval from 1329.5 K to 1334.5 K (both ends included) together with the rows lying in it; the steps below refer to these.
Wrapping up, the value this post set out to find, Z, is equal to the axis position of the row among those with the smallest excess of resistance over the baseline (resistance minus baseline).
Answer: 1331.0 K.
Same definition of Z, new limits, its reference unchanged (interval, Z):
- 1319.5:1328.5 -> 1325.0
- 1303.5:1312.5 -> 1311.0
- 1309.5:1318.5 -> 1313.0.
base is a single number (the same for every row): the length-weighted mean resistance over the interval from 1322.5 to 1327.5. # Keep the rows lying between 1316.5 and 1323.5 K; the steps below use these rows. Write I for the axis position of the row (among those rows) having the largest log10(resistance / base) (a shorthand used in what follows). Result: 1323.0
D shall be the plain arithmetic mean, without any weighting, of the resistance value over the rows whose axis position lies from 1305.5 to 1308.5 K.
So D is 17.1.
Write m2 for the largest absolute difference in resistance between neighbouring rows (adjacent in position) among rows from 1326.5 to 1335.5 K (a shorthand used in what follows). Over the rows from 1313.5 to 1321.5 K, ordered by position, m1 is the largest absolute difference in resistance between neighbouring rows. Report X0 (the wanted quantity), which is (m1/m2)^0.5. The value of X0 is 0.68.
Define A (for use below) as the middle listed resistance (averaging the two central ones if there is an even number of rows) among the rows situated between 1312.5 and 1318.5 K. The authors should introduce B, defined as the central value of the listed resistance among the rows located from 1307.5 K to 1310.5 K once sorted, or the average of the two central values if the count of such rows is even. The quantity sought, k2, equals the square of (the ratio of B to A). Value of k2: 1.12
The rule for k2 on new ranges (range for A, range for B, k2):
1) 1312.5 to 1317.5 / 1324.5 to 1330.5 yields 1.02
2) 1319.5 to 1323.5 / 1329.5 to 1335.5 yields 1.03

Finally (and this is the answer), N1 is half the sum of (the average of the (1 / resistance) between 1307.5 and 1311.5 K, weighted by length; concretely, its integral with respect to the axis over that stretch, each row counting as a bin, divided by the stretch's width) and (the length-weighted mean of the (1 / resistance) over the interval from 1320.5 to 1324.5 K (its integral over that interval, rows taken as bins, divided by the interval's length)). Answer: 0.0591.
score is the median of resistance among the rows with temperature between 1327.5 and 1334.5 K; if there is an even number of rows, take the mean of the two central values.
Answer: 17.3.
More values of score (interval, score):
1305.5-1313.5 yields 16.9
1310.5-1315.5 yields 16.6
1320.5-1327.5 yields 16.9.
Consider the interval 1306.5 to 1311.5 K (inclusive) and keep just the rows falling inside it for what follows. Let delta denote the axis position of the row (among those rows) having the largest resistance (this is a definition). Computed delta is 1310.0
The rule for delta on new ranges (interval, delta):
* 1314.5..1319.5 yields 1316.0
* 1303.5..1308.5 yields 1306.0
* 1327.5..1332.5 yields 1330.0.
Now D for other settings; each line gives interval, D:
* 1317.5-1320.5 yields 16.7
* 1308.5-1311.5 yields 16.9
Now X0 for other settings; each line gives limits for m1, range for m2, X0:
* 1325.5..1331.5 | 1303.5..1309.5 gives 0.79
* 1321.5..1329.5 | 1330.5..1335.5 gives 2.05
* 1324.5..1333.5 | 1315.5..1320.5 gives 1.73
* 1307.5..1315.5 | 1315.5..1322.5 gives 1.64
